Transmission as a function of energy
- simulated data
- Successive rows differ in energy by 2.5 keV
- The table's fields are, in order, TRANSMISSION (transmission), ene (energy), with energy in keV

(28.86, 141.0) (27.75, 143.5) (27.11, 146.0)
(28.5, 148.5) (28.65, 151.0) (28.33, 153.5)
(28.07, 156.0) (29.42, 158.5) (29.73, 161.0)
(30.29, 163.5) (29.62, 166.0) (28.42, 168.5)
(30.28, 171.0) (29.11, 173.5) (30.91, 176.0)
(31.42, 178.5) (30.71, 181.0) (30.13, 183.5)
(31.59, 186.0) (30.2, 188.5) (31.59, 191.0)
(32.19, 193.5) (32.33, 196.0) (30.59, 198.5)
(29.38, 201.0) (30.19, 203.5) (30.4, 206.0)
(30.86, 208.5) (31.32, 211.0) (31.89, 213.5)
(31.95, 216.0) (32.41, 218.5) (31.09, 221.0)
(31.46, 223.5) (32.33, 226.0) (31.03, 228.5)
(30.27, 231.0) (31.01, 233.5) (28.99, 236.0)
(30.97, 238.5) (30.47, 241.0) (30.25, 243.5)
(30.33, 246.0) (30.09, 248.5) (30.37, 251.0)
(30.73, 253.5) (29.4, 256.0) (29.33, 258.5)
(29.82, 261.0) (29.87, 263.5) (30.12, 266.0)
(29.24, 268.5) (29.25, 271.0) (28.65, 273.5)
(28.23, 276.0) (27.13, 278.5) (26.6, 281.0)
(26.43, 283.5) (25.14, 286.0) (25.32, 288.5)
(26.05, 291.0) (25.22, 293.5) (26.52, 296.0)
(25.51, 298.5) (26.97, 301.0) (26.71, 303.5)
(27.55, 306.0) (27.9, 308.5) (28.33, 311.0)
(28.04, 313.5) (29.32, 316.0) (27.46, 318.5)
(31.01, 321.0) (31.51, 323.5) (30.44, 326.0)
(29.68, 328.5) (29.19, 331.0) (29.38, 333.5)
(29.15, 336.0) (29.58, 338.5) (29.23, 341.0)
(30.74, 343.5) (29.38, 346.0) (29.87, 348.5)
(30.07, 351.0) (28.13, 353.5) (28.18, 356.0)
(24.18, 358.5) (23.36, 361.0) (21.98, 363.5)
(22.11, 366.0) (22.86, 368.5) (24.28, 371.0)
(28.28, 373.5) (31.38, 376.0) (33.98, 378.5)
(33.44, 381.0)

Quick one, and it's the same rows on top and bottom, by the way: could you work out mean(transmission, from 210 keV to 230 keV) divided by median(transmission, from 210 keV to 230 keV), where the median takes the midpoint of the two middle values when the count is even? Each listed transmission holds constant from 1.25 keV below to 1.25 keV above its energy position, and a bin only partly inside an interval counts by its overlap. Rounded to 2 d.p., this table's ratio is 1.00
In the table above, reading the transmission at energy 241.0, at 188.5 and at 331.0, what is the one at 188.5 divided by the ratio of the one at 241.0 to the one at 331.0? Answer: 28.9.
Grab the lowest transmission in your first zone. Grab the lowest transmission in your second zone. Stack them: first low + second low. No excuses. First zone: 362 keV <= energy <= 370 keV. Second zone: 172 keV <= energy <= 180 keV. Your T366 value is 51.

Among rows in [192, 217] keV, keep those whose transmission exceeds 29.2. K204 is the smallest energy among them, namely 193.5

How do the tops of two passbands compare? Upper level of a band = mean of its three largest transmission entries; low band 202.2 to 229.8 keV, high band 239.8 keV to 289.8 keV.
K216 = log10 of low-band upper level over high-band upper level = 0.024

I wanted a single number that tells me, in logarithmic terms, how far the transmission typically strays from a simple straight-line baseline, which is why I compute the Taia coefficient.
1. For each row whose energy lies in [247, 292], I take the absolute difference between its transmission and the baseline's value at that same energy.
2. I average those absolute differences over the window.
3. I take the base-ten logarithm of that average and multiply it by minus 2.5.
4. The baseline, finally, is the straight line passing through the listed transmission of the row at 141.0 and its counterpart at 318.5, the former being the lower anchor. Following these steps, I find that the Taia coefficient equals -0.55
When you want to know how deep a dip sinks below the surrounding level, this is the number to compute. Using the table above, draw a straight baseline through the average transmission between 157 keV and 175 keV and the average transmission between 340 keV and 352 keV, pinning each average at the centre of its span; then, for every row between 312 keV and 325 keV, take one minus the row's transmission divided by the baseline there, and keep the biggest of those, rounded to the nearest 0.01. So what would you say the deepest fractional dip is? 0.08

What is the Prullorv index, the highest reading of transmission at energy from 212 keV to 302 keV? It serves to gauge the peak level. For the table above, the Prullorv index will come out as 32.41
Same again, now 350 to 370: 30.07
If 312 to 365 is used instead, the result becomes 31.51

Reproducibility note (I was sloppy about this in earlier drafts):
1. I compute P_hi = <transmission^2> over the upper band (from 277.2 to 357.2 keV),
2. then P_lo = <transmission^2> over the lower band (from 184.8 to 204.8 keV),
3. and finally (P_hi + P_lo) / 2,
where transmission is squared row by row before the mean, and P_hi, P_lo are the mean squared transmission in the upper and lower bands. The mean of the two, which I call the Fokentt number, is 880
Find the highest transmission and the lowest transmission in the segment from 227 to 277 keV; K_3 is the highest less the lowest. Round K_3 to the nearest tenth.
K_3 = 2.8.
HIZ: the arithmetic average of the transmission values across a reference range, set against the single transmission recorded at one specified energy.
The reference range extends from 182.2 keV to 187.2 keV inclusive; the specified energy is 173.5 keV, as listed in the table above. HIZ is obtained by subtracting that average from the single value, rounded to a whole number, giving -2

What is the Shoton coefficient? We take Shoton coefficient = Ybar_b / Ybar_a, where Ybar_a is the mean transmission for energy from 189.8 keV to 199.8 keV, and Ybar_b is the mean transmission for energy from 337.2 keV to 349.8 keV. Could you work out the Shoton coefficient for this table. 0.94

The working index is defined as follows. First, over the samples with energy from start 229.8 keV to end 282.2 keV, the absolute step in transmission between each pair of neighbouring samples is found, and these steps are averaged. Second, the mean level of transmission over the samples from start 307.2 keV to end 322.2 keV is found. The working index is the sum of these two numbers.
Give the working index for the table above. 29.3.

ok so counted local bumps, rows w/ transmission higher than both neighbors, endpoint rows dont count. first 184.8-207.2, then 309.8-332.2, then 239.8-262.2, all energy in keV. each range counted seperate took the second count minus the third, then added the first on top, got 1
